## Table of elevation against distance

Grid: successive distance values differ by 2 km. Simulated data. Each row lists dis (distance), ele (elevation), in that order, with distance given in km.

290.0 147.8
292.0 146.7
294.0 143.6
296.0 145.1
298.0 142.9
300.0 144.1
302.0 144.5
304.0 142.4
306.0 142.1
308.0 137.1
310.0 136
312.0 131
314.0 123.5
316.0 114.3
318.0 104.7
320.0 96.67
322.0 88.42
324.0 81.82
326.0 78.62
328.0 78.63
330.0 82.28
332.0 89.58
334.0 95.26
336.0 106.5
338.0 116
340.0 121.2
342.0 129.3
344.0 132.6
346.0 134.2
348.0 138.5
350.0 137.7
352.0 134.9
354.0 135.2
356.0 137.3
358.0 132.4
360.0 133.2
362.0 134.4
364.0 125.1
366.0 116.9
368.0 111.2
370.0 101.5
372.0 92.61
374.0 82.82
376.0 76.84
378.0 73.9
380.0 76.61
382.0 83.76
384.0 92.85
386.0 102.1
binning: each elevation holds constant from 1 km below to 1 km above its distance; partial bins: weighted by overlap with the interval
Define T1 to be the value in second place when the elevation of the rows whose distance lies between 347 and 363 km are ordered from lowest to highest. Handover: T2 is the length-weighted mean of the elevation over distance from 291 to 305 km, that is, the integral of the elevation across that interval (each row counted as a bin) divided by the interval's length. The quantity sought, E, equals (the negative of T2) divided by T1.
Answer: -1.1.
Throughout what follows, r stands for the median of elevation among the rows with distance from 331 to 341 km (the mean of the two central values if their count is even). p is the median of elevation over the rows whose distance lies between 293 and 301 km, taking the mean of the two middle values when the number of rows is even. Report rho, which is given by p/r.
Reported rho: 1.4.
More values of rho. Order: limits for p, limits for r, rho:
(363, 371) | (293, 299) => 0.8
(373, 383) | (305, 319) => 0.6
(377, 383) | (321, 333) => 0.9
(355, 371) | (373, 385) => 1.6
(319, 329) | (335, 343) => 0.7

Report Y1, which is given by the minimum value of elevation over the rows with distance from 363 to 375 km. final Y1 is 82.82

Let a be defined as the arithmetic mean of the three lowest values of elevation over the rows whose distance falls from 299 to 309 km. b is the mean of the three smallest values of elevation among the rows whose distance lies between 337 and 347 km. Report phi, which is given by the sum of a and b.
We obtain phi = 263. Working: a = 141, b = 122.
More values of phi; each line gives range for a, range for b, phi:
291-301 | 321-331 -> 223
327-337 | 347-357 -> 219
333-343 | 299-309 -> 246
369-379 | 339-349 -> 206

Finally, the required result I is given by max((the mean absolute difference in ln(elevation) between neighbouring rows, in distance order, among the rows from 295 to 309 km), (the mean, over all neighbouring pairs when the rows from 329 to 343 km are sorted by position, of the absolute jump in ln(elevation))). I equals 0.075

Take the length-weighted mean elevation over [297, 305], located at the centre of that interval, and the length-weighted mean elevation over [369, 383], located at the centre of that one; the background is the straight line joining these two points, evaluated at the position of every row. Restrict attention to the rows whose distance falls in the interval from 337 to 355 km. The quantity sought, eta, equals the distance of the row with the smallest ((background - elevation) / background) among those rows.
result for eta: 354.0 km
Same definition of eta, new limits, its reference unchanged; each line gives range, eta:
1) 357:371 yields 362.0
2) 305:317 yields 306.0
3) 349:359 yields 356.0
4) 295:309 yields 306.0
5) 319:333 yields 332.0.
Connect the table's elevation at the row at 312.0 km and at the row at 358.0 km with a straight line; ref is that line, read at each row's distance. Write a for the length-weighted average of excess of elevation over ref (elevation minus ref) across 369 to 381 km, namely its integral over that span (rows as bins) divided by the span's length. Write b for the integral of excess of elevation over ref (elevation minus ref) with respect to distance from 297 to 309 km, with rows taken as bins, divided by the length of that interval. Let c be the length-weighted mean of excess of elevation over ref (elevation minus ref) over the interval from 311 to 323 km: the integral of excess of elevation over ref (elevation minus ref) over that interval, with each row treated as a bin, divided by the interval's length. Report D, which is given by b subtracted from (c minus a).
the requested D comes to 16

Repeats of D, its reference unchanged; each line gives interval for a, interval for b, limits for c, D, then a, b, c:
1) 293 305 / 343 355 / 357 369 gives -24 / 13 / 3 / -7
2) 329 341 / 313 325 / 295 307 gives 72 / -30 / -30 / 13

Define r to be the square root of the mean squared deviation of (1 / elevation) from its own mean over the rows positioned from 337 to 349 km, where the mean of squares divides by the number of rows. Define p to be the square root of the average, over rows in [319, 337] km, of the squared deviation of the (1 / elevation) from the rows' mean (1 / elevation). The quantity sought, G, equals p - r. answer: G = 0.0006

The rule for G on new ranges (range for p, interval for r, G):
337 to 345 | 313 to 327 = -0.0012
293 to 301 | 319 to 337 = -0.0011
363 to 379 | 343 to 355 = 0.0019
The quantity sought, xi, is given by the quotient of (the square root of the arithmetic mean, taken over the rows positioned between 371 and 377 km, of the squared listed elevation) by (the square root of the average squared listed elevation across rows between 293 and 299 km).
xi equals 0.59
